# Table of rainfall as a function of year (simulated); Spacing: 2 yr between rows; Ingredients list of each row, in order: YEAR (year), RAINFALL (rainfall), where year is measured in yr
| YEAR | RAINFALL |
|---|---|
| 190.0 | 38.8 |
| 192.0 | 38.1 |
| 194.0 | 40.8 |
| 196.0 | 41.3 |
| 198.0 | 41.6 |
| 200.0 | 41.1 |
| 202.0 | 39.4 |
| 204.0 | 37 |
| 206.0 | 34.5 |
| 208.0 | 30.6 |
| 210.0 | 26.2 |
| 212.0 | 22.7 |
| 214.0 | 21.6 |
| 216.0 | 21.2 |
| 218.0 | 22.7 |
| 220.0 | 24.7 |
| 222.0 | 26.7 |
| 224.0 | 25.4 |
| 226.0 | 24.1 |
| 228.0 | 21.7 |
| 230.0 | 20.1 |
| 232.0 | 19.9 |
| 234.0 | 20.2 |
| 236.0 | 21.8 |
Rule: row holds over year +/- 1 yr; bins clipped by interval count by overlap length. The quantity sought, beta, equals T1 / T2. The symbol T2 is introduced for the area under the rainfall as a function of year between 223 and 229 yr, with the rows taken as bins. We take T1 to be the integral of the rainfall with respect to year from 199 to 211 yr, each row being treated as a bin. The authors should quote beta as 2.9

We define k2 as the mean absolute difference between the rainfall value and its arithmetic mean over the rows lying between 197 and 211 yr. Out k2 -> 4.58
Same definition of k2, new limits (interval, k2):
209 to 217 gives 1.64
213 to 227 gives 1.66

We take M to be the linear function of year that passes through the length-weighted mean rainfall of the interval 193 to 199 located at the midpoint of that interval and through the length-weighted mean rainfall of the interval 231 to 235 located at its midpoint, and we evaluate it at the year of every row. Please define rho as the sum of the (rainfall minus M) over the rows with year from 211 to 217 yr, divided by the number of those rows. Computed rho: -9.1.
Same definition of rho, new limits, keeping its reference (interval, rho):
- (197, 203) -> 1.8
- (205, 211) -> -3.9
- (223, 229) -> -0.3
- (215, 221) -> -5.8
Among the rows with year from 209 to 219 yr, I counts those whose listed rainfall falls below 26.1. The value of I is 4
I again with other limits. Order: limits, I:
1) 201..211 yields 0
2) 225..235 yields 5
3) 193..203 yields 0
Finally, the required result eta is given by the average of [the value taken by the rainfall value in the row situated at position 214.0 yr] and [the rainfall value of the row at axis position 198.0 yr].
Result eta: 32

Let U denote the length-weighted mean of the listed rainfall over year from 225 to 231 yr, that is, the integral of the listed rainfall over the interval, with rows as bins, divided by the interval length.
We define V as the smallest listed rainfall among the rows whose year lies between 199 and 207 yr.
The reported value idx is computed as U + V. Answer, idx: 56.5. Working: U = 22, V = 34.5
